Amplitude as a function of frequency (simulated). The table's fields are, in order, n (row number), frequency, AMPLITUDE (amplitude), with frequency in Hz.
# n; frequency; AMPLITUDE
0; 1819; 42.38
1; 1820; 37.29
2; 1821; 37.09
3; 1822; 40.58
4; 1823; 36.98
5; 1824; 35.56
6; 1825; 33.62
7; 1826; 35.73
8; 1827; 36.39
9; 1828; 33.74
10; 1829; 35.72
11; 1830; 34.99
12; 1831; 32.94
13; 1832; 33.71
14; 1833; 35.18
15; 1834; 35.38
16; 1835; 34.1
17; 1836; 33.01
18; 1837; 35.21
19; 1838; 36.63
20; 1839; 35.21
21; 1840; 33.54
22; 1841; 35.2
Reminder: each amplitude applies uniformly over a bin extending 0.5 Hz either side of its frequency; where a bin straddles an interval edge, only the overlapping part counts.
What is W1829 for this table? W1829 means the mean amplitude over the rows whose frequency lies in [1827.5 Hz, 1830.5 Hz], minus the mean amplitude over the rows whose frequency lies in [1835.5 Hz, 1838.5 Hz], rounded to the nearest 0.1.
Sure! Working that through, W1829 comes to -0.1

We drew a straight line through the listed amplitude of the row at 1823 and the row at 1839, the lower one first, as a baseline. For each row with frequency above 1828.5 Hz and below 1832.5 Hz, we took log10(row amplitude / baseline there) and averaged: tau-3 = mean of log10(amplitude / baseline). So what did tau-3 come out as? -0.023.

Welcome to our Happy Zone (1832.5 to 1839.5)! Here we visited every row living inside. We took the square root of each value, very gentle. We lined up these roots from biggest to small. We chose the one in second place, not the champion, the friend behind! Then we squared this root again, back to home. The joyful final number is 35.4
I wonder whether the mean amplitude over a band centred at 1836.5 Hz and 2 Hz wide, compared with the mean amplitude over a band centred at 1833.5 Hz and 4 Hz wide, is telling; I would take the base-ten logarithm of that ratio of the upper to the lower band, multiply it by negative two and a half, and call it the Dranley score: 0.02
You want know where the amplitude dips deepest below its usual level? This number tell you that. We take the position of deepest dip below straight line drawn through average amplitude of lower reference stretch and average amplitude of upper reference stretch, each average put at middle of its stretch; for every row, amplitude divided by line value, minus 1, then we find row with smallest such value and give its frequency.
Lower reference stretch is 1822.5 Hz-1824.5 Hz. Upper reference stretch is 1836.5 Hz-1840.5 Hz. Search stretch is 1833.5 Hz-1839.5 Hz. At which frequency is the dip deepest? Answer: 1836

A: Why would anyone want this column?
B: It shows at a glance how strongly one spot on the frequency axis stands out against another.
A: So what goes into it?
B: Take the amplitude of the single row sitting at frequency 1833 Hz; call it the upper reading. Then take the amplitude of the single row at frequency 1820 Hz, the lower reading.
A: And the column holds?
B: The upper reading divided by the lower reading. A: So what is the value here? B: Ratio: 0.94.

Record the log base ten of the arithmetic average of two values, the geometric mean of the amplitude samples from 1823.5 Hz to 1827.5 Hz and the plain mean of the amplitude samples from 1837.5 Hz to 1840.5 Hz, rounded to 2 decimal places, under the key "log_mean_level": 1.55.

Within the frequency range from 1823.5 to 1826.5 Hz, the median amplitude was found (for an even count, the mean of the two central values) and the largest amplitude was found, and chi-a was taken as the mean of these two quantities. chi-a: 35.6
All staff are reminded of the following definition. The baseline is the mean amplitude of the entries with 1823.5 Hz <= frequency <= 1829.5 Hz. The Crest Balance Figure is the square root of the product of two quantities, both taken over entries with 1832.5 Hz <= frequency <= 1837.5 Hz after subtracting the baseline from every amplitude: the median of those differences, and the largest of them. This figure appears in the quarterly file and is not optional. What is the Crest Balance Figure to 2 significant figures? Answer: 0.12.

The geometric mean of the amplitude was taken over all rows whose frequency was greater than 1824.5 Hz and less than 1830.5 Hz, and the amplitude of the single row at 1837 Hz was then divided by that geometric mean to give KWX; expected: 1.01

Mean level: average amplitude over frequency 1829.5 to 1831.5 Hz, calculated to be 34.0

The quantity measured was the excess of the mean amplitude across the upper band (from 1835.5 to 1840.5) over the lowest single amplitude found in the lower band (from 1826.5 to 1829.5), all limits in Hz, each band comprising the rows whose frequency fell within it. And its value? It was 0.98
